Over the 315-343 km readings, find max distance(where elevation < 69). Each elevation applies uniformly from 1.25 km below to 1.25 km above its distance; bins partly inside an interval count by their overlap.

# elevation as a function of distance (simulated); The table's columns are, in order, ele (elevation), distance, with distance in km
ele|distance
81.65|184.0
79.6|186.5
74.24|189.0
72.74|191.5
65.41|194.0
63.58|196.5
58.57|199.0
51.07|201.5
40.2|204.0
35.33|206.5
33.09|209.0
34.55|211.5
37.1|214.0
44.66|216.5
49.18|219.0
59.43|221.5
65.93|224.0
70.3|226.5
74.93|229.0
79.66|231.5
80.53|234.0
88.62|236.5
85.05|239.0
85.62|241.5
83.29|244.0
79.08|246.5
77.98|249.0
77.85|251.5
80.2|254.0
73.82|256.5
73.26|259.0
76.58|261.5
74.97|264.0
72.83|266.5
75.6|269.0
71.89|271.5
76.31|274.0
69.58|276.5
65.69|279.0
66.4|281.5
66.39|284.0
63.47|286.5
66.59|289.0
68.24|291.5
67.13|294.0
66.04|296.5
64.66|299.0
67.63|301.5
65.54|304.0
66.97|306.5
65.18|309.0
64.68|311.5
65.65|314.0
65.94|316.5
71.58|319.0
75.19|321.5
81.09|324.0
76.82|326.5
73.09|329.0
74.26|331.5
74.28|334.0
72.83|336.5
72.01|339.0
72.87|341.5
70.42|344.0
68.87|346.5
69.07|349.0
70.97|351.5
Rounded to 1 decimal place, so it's 316.5 km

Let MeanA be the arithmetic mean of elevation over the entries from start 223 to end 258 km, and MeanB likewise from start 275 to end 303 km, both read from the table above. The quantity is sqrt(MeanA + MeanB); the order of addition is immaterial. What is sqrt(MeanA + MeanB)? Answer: 12.1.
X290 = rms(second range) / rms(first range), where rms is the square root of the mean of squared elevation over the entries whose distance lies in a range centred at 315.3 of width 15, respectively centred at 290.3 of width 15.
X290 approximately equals 1.03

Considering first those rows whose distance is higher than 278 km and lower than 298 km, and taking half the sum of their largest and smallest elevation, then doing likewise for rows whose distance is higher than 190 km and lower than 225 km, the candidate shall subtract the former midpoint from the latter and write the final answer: -12.9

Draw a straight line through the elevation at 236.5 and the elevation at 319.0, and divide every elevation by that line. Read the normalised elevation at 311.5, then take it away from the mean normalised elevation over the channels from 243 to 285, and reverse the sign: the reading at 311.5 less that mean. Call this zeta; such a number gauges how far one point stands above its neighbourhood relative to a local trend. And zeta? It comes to -0.01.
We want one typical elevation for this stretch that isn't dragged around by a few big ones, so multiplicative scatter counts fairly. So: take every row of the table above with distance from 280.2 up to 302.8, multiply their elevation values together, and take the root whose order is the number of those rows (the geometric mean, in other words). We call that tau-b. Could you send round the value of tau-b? 66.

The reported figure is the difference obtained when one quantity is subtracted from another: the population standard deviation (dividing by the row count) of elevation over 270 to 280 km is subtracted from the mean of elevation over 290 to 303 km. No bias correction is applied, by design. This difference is 62.9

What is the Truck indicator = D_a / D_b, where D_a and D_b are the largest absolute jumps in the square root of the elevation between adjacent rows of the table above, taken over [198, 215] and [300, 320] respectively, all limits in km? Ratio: 2.4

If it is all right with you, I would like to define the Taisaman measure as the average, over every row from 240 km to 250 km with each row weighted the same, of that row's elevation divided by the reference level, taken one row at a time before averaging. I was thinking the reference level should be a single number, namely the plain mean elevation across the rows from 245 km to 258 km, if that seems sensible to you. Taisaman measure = 1.05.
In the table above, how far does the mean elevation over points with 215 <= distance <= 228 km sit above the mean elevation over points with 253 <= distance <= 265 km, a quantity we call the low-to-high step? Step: -18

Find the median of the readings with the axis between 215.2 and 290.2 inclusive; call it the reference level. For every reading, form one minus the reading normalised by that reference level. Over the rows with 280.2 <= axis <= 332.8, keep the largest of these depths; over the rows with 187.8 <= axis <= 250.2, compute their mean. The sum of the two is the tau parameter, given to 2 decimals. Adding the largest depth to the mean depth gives 0.29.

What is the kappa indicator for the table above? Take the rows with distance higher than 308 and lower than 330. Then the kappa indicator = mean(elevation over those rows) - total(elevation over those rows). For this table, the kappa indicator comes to -568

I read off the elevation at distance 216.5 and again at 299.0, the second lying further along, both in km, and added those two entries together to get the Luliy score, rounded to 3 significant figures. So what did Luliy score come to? 109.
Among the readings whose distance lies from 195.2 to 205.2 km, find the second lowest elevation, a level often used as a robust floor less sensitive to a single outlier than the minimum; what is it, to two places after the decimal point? 51.07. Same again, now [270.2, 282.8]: 66.40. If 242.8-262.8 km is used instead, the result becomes 73.82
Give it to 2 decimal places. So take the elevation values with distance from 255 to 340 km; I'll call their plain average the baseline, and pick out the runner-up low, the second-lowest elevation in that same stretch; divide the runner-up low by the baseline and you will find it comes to 0.92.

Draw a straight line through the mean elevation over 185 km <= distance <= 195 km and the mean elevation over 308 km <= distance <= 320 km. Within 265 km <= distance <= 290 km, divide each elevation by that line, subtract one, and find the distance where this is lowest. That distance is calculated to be 286.5 km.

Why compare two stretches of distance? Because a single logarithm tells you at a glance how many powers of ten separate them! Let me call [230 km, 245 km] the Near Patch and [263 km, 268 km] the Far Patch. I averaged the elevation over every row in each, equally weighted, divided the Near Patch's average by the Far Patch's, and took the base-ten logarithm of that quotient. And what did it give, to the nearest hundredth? 0.05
